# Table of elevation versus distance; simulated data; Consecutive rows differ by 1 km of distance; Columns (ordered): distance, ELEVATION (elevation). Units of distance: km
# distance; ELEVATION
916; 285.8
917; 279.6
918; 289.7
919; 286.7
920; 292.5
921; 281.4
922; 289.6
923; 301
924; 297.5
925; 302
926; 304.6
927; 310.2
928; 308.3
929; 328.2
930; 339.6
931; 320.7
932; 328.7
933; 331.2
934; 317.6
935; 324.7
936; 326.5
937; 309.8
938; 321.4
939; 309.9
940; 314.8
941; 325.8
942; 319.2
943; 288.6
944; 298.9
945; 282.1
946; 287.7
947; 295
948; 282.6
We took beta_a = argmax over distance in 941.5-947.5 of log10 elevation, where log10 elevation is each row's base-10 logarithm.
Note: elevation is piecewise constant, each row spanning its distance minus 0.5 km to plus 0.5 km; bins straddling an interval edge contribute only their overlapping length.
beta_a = 942 km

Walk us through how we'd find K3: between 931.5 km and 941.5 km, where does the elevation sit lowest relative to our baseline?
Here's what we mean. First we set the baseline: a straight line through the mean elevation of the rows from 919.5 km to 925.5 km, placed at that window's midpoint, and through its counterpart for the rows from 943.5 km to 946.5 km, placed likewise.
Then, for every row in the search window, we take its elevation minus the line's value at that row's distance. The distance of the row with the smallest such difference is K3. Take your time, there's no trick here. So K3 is 937 km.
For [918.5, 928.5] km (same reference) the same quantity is 921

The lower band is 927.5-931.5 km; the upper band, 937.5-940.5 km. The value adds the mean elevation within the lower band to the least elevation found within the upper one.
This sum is 634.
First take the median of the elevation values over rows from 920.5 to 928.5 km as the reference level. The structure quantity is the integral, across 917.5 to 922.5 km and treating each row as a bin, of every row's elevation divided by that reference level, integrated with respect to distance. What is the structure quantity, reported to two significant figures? 4.8 km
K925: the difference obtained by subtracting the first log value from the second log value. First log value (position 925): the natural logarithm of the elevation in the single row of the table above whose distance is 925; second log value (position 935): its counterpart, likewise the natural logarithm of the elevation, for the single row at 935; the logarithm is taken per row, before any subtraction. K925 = 0.072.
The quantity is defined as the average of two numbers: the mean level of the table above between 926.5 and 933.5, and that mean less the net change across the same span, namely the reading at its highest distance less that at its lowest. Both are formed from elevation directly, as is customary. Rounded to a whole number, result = 313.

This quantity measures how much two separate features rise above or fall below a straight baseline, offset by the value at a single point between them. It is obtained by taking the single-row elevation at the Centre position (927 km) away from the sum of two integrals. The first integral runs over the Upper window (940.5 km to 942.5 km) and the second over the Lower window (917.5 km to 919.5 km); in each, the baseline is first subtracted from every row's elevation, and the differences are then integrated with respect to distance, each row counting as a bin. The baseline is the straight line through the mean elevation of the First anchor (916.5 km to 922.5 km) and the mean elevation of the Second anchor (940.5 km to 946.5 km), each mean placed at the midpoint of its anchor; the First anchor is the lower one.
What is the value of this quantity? -259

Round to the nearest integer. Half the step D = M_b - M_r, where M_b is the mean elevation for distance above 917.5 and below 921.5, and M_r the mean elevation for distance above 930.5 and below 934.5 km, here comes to -18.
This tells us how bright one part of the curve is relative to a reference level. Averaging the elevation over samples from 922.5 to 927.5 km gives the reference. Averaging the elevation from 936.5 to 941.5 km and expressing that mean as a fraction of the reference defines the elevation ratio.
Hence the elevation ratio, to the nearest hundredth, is 1.04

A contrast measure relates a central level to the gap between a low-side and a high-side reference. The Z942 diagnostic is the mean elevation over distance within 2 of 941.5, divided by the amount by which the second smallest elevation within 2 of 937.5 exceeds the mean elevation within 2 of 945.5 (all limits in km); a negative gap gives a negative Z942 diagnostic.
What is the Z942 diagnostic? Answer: 16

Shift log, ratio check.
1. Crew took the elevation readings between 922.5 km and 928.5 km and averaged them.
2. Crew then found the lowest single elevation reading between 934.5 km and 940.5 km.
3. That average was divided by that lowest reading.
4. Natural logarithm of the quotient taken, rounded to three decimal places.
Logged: -0.019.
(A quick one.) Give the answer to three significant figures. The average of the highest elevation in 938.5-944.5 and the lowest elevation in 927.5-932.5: 317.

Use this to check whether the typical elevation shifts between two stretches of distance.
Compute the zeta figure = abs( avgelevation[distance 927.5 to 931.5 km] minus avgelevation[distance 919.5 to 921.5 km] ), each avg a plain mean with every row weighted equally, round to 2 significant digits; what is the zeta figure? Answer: 37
